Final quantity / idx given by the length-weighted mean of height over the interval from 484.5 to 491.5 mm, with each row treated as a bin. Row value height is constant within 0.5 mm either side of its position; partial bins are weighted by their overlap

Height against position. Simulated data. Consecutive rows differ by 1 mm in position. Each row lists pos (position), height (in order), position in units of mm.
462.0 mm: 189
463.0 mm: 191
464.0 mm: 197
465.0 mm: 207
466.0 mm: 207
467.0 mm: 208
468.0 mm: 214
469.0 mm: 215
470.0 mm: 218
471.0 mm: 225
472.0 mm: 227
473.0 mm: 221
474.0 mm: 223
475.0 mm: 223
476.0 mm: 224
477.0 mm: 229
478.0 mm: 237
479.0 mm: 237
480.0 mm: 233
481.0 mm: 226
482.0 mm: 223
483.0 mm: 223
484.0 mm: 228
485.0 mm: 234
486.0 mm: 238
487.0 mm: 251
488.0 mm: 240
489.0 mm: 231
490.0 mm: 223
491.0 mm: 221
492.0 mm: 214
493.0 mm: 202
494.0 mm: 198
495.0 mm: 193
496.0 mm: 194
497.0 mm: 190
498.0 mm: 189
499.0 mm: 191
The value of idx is 234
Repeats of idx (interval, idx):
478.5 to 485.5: 229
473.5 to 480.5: 229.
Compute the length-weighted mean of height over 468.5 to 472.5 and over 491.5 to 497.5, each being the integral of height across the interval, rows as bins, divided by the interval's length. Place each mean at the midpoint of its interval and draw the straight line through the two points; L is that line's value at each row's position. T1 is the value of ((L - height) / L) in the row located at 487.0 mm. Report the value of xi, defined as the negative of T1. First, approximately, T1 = -0.22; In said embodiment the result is 0.22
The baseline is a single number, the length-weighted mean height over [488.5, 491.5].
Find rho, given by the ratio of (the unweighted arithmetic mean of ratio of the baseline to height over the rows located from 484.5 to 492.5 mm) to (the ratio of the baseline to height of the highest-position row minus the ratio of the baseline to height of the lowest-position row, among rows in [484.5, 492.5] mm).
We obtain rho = 11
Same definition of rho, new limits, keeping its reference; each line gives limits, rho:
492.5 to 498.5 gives 15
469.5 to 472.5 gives -25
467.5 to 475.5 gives -24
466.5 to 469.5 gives -30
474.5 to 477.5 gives -38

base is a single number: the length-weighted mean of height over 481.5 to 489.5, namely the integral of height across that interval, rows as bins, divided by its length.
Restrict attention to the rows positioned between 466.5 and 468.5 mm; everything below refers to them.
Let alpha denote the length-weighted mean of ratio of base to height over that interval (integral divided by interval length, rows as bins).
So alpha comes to 1.11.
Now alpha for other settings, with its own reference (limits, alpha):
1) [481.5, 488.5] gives 1.00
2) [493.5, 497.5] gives 1.21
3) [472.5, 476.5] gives 1.05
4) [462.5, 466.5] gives 1.17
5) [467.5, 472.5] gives 1.06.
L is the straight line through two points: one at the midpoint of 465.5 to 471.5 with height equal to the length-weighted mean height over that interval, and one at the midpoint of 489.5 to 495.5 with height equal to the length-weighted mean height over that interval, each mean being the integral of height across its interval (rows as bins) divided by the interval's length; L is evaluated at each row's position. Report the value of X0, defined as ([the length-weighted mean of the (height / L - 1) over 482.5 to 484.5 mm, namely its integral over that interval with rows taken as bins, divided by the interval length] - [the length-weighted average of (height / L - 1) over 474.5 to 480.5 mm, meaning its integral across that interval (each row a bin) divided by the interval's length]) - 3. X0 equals -3.02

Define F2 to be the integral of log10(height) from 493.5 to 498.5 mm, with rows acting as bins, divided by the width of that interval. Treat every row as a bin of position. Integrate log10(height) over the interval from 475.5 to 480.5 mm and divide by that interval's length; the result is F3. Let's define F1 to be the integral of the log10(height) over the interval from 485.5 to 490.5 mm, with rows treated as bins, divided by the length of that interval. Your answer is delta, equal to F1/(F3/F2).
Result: 2.29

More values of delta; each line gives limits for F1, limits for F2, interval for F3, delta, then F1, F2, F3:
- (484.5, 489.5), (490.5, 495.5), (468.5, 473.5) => 2.35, 2.38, 2.31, 2.345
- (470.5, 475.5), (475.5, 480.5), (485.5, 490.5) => 2.34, 2.35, 2.37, 2.374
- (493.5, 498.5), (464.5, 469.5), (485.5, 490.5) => 2.24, 2.29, 2.32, 2.374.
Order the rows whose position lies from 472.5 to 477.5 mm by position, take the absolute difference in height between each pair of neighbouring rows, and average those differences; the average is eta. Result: 2.0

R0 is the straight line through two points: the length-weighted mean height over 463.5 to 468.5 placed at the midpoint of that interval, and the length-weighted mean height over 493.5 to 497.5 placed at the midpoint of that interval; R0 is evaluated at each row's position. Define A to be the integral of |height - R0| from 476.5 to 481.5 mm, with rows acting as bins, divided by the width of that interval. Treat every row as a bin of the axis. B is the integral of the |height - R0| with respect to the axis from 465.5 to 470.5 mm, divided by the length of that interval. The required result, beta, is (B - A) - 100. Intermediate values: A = 31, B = 7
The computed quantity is -125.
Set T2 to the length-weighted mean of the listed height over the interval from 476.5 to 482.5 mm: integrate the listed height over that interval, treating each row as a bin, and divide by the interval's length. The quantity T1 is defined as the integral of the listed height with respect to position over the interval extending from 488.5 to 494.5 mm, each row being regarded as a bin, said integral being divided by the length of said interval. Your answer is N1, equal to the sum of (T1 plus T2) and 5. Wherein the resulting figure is 450.7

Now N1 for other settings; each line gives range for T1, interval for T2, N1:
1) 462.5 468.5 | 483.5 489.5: 446.0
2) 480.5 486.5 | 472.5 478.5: 459.8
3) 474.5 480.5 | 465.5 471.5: 450.0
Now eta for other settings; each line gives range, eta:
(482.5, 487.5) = 7.0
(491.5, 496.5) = 5.5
